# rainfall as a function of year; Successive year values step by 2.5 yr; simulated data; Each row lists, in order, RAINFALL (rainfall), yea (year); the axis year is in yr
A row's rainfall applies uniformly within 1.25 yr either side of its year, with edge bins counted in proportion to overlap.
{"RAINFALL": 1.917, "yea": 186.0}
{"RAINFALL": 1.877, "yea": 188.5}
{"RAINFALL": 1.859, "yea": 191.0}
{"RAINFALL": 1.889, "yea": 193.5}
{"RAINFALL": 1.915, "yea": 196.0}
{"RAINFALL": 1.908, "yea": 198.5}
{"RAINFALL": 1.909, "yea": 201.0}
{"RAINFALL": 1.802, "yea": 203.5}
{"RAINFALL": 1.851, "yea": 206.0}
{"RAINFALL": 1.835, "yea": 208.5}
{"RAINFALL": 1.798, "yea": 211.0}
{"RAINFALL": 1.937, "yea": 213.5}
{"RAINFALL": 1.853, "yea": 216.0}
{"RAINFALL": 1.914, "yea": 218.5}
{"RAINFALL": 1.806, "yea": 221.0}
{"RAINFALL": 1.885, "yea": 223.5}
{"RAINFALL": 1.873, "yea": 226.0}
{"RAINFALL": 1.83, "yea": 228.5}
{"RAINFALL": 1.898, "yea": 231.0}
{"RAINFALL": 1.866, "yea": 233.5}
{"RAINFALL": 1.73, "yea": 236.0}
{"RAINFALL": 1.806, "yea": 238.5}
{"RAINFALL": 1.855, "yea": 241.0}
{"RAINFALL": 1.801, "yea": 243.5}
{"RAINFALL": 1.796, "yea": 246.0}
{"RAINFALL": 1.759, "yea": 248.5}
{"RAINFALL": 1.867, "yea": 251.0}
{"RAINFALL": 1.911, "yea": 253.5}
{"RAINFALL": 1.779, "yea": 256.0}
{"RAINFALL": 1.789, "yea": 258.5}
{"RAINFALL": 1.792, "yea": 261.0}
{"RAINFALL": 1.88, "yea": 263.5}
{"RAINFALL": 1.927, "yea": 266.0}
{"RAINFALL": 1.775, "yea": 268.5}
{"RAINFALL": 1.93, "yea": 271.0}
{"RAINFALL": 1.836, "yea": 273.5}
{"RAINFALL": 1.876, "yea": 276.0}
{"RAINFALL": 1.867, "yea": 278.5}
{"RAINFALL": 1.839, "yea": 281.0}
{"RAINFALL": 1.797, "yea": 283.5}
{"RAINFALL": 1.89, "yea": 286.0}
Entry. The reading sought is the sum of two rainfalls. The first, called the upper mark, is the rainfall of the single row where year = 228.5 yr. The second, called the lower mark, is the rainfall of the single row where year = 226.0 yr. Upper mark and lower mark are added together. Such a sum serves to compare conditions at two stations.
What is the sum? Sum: 3.70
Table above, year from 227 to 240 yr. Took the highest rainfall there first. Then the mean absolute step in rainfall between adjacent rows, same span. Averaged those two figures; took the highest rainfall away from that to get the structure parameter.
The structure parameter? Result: -0.910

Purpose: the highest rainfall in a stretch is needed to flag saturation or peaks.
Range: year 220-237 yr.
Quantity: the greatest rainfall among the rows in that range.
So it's 1.898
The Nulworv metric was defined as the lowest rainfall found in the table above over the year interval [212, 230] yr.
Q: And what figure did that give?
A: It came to 1.806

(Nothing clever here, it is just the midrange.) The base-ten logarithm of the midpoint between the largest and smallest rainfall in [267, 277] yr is 0.268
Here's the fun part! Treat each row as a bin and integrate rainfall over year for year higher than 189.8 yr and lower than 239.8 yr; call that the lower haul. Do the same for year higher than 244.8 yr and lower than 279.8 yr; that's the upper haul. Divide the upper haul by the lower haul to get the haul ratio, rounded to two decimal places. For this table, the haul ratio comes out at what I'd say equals 0.69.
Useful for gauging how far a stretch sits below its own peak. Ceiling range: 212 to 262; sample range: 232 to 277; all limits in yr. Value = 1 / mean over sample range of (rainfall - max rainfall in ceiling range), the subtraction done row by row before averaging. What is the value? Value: -9.5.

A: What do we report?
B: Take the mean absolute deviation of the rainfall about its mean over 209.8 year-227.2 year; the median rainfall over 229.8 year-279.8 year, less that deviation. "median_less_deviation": 1.805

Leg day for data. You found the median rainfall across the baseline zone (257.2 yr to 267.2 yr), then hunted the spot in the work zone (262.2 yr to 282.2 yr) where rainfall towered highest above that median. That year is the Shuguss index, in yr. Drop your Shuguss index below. 271.0 yr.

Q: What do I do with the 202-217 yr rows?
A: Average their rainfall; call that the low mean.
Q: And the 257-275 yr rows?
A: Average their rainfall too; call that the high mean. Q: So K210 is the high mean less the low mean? 0.00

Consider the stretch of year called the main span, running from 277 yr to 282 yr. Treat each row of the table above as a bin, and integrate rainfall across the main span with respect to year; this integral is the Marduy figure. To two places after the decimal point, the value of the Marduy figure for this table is 9.27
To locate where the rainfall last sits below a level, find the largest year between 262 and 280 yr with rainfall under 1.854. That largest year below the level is 273.5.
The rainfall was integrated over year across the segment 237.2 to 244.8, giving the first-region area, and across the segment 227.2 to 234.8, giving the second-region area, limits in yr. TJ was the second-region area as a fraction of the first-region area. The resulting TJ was 1.02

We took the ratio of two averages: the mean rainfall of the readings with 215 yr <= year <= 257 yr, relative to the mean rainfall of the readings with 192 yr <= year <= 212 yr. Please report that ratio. 0.986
